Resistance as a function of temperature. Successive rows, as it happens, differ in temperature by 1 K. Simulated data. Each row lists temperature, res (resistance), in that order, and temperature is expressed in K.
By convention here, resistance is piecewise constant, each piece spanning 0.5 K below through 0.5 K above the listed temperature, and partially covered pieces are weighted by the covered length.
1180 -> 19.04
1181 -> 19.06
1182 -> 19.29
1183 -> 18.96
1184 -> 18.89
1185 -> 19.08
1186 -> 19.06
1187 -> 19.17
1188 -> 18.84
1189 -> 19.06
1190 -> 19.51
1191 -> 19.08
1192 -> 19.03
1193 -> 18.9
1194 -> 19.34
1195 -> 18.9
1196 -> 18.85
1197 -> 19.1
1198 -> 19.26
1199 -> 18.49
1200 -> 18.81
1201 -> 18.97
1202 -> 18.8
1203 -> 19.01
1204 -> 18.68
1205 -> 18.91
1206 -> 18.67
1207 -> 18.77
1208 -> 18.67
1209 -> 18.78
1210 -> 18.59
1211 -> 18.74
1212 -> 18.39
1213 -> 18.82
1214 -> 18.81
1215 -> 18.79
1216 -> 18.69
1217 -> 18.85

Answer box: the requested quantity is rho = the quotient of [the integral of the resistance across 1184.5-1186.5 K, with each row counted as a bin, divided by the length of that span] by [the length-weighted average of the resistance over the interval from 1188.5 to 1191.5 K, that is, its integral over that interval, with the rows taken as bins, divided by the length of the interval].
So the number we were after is 0.99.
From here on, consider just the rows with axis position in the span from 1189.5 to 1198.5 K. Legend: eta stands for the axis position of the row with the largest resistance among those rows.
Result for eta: 1190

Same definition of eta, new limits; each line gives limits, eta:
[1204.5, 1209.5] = 1205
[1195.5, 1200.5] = 1198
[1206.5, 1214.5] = 1213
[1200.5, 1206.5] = 1203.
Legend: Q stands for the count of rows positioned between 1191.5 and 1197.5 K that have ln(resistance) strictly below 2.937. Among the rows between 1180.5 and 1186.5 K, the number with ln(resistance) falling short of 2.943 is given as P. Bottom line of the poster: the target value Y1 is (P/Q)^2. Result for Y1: 4.0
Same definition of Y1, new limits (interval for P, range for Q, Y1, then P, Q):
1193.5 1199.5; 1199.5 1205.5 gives 1.0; 3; 3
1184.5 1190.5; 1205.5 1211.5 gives 0.0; 1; 6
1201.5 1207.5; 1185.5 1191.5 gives 25.0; 5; 1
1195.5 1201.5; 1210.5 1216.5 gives 0.4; 4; 6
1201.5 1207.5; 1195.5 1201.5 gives 2.8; 5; 3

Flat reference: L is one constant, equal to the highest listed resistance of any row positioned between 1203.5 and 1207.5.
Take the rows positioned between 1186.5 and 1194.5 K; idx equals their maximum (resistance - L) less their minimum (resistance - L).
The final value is 0.67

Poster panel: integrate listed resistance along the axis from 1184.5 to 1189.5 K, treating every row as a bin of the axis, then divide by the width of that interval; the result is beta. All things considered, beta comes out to 19.0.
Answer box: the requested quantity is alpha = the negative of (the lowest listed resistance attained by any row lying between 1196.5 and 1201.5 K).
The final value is -18.5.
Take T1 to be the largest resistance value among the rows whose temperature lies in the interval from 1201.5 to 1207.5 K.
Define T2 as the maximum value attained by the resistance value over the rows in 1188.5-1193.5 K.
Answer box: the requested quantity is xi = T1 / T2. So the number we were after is 0.97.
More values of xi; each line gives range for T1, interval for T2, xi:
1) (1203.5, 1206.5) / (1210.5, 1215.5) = 1.00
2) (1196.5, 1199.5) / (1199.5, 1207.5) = 1.01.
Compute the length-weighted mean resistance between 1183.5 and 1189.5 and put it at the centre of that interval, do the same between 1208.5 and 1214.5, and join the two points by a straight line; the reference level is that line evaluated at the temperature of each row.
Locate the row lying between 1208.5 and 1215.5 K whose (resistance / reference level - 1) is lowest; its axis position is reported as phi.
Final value 1212 K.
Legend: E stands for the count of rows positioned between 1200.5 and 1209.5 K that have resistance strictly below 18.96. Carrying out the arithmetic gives 7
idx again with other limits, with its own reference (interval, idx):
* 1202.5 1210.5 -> 0.42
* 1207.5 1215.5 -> 0.43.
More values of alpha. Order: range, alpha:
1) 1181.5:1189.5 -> -18.8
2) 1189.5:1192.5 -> -19.0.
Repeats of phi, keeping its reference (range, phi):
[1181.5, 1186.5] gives 1184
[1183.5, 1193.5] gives 1184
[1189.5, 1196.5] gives 1196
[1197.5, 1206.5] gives 1199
